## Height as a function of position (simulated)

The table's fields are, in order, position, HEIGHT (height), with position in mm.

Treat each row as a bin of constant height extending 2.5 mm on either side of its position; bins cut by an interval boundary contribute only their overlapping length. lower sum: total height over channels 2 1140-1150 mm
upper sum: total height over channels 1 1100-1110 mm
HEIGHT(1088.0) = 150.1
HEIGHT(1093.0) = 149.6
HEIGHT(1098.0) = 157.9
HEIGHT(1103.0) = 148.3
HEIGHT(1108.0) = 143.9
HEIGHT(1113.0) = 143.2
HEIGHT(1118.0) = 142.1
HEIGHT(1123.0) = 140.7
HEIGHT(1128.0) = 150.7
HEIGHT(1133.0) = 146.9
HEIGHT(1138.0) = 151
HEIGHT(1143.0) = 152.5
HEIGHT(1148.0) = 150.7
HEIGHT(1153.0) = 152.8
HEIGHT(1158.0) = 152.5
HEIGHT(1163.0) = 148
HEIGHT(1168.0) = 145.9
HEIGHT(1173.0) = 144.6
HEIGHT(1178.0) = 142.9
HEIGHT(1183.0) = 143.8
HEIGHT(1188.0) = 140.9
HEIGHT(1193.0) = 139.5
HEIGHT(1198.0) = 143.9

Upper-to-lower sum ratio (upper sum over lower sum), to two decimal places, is 0.96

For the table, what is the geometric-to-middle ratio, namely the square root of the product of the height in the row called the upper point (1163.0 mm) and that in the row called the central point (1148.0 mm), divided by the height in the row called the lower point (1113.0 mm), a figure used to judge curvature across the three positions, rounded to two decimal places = 1.04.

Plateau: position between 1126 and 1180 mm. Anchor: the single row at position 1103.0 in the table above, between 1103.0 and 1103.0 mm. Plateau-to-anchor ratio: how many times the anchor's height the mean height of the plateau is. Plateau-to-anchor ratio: 1.00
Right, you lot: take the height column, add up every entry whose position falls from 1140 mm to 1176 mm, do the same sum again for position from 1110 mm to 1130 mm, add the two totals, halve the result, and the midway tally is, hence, 812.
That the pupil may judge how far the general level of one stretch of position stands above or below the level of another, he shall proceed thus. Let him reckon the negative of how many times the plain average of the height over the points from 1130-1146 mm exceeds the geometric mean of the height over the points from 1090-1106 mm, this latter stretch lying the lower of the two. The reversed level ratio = -0.989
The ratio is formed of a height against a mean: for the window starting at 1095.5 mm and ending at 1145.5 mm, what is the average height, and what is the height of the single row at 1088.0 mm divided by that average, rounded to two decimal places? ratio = 1.02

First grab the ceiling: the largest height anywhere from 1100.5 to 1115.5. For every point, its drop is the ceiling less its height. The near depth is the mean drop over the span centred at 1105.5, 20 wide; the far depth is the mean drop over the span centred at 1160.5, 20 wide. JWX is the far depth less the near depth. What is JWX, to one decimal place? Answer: -1.5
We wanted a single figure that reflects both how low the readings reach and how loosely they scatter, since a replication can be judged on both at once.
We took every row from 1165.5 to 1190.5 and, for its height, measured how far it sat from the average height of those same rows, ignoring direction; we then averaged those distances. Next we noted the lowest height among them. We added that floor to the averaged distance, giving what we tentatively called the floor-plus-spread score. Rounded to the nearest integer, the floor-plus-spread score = 142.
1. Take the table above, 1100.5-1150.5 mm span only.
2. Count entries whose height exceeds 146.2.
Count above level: 6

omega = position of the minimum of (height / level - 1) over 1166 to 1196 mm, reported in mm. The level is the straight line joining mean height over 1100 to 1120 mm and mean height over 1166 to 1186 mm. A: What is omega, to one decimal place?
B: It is 1193.0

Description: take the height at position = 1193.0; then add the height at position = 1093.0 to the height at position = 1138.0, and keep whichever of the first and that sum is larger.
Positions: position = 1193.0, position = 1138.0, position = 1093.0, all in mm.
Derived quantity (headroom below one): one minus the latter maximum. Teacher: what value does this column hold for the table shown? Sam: -300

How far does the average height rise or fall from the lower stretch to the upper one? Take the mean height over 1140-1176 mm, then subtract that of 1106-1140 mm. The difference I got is 4.1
